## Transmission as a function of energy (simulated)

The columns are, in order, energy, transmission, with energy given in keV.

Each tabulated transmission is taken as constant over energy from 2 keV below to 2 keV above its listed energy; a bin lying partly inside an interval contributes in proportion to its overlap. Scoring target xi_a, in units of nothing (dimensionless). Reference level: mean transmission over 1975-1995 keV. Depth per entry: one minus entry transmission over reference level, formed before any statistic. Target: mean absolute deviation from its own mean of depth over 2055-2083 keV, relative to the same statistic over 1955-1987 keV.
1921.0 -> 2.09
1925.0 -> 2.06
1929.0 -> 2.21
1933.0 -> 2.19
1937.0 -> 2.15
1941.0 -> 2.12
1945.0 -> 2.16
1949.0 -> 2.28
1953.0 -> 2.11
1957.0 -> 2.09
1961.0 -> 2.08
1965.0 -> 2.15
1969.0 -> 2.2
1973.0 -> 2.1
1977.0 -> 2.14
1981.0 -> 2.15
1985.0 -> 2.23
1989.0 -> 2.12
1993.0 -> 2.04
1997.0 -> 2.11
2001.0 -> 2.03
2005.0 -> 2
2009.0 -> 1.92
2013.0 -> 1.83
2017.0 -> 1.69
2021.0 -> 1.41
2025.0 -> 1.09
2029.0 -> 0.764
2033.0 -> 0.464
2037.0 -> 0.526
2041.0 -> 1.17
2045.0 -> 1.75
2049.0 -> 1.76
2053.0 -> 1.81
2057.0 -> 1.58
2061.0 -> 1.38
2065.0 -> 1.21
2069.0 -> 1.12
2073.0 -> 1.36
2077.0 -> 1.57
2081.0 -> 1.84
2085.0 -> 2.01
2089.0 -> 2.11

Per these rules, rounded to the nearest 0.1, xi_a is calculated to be 4.8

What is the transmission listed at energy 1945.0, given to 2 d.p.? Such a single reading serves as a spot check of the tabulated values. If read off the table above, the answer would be 2.16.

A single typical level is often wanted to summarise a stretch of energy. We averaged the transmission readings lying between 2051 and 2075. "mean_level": 1.41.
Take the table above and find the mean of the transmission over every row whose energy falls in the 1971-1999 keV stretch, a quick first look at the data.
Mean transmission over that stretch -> 2.13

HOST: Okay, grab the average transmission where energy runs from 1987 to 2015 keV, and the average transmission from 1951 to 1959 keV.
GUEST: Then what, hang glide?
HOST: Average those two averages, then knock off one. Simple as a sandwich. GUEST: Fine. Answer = 1.05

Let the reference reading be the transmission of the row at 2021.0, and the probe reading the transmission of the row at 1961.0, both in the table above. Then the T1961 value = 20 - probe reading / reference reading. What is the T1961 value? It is 18.5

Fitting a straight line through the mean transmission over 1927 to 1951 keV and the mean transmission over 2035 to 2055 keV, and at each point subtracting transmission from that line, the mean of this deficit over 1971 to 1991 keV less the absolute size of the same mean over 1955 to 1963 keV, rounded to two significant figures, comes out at -0.32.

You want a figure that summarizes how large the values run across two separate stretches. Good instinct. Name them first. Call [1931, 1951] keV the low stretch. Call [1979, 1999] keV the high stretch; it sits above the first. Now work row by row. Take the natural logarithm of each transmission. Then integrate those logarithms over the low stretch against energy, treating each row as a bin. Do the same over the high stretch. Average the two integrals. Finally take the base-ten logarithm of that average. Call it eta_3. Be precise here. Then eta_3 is 1.19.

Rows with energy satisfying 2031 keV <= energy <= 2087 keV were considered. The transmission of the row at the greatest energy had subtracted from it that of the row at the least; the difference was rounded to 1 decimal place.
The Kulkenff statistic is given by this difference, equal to 1.5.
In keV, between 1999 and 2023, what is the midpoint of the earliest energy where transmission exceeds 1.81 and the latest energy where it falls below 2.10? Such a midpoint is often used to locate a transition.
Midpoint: 2011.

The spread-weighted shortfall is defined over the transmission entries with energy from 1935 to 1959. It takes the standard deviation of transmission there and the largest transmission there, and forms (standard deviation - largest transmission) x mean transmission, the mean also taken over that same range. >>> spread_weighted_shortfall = -4.8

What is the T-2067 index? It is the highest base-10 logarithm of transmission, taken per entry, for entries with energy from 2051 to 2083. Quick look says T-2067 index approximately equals 0.26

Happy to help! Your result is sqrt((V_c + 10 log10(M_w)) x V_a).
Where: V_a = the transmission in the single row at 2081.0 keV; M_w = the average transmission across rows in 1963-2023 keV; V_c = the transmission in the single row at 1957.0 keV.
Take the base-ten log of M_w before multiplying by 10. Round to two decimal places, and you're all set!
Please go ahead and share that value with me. 3.07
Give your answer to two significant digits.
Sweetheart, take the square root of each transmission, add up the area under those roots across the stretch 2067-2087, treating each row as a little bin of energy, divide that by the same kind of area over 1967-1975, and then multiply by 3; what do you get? 6.4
